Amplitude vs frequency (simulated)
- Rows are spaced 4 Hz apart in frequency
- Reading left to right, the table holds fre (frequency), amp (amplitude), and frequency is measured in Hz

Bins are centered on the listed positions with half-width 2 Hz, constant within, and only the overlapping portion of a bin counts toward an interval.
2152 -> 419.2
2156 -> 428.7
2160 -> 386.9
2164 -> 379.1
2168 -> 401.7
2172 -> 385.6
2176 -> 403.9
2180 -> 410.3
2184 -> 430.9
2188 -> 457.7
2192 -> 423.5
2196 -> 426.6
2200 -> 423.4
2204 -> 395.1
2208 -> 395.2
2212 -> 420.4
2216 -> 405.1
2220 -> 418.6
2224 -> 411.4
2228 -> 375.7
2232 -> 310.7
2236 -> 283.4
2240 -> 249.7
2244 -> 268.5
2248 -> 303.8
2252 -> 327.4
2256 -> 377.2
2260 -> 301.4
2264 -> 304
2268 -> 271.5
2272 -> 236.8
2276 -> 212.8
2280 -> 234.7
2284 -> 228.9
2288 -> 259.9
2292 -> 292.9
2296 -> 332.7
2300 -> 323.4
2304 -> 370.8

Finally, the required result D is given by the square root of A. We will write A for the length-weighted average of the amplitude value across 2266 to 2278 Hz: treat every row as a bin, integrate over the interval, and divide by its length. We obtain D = 15.5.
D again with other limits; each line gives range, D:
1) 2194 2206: 20.4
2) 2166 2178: 19.9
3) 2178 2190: 20.8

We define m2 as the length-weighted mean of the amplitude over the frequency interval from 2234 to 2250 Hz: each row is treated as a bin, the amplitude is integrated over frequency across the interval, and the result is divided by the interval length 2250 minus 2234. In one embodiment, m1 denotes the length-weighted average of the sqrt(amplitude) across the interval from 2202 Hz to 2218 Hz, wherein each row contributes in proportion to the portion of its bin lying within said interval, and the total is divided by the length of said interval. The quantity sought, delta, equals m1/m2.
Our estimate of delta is 0.07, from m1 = 20.1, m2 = 276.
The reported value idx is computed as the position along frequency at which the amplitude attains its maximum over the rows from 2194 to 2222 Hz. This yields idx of 2196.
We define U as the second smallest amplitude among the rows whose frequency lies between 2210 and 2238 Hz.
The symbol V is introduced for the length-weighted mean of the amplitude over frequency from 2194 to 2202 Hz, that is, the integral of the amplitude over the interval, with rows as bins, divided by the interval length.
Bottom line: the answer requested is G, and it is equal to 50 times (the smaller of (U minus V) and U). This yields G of -5715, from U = 310.7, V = 425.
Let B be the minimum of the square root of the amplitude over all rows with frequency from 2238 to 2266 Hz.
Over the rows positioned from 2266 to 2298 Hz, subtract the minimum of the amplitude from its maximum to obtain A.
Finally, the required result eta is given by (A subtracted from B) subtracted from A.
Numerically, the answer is 224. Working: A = 120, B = 16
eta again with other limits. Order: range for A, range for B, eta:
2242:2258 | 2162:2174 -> 198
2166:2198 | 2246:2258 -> 127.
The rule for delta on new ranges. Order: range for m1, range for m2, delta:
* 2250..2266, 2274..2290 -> 0.08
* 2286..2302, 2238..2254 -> 0.06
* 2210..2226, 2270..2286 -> 0.09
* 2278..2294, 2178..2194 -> 0.04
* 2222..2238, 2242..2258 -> 0.06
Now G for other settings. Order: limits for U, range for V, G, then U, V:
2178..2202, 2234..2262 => 6089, 423.4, 302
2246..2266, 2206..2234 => -4361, 303.8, 391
